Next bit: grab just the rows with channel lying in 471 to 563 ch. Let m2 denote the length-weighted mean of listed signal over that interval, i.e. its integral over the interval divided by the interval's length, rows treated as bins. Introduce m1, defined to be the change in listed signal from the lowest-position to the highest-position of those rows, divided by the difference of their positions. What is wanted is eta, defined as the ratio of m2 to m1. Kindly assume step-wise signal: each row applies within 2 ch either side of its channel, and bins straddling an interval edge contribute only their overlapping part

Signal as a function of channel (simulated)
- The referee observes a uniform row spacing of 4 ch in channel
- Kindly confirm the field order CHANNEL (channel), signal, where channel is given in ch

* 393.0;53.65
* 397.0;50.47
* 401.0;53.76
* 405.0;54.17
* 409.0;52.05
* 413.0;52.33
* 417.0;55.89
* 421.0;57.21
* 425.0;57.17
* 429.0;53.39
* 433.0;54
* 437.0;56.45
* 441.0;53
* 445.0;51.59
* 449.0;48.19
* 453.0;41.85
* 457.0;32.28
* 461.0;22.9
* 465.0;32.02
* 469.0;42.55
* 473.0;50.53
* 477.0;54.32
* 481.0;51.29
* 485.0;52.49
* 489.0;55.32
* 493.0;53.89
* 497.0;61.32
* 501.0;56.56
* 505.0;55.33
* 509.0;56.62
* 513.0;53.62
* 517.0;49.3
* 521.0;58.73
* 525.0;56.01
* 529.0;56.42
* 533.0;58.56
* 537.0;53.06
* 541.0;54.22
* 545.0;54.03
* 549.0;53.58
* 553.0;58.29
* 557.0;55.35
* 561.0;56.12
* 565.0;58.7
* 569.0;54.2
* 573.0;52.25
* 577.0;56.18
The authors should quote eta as 866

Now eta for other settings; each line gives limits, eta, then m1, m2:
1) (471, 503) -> 253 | 0.22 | 54.5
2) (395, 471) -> -441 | -0.11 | 48.5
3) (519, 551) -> -302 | -0.18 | 55.6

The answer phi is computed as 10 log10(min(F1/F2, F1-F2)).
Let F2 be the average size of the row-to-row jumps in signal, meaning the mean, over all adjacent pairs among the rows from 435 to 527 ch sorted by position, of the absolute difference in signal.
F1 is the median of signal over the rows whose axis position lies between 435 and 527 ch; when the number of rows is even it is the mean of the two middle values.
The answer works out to 10.3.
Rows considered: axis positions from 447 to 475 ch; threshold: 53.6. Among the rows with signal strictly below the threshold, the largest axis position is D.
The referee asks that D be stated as 473.0 ch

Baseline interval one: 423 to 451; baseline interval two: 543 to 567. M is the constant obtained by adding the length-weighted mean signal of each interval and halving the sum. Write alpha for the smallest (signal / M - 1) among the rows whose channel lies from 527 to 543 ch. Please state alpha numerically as -0.03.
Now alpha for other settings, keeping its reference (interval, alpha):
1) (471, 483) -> -0.08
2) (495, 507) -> 0.01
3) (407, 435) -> -0.05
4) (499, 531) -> -0.10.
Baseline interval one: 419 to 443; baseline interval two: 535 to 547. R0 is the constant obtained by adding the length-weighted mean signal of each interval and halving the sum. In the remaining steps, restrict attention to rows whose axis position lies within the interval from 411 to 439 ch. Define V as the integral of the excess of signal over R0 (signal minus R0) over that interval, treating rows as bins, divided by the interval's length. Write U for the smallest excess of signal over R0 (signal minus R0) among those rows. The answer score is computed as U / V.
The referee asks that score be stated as -3.0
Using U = -2.2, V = 1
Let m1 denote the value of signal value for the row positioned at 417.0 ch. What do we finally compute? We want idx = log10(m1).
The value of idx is 1.75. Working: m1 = 55.89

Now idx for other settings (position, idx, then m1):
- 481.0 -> 1.71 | 51.29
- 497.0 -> 1.79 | 61.32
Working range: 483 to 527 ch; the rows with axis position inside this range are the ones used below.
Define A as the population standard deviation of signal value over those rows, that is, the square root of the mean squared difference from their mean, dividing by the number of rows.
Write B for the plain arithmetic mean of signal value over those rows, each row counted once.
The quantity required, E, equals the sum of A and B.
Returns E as 58.4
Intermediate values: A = 3.0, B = 55.4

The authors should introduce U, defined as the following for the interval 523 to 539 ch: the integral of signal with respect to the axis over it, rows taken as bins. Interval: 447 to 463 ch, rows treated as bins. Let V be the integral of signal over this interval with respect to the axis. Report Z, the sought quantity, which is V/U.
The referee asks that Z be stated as 0.65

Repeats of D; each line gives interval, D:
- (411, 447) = 445.0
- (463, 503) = 485.0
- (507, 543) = 537.0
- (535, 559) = 549.0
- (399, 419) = 413.0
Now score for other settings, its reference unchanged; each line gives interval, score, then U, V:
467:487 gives 2.8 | -11.9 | -4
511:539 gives -8.5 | -5.2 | 1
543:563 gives -0.9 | -0.9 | 1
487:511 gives -0.3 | -0.6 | 2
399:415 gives 1.7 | -2.4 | -1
